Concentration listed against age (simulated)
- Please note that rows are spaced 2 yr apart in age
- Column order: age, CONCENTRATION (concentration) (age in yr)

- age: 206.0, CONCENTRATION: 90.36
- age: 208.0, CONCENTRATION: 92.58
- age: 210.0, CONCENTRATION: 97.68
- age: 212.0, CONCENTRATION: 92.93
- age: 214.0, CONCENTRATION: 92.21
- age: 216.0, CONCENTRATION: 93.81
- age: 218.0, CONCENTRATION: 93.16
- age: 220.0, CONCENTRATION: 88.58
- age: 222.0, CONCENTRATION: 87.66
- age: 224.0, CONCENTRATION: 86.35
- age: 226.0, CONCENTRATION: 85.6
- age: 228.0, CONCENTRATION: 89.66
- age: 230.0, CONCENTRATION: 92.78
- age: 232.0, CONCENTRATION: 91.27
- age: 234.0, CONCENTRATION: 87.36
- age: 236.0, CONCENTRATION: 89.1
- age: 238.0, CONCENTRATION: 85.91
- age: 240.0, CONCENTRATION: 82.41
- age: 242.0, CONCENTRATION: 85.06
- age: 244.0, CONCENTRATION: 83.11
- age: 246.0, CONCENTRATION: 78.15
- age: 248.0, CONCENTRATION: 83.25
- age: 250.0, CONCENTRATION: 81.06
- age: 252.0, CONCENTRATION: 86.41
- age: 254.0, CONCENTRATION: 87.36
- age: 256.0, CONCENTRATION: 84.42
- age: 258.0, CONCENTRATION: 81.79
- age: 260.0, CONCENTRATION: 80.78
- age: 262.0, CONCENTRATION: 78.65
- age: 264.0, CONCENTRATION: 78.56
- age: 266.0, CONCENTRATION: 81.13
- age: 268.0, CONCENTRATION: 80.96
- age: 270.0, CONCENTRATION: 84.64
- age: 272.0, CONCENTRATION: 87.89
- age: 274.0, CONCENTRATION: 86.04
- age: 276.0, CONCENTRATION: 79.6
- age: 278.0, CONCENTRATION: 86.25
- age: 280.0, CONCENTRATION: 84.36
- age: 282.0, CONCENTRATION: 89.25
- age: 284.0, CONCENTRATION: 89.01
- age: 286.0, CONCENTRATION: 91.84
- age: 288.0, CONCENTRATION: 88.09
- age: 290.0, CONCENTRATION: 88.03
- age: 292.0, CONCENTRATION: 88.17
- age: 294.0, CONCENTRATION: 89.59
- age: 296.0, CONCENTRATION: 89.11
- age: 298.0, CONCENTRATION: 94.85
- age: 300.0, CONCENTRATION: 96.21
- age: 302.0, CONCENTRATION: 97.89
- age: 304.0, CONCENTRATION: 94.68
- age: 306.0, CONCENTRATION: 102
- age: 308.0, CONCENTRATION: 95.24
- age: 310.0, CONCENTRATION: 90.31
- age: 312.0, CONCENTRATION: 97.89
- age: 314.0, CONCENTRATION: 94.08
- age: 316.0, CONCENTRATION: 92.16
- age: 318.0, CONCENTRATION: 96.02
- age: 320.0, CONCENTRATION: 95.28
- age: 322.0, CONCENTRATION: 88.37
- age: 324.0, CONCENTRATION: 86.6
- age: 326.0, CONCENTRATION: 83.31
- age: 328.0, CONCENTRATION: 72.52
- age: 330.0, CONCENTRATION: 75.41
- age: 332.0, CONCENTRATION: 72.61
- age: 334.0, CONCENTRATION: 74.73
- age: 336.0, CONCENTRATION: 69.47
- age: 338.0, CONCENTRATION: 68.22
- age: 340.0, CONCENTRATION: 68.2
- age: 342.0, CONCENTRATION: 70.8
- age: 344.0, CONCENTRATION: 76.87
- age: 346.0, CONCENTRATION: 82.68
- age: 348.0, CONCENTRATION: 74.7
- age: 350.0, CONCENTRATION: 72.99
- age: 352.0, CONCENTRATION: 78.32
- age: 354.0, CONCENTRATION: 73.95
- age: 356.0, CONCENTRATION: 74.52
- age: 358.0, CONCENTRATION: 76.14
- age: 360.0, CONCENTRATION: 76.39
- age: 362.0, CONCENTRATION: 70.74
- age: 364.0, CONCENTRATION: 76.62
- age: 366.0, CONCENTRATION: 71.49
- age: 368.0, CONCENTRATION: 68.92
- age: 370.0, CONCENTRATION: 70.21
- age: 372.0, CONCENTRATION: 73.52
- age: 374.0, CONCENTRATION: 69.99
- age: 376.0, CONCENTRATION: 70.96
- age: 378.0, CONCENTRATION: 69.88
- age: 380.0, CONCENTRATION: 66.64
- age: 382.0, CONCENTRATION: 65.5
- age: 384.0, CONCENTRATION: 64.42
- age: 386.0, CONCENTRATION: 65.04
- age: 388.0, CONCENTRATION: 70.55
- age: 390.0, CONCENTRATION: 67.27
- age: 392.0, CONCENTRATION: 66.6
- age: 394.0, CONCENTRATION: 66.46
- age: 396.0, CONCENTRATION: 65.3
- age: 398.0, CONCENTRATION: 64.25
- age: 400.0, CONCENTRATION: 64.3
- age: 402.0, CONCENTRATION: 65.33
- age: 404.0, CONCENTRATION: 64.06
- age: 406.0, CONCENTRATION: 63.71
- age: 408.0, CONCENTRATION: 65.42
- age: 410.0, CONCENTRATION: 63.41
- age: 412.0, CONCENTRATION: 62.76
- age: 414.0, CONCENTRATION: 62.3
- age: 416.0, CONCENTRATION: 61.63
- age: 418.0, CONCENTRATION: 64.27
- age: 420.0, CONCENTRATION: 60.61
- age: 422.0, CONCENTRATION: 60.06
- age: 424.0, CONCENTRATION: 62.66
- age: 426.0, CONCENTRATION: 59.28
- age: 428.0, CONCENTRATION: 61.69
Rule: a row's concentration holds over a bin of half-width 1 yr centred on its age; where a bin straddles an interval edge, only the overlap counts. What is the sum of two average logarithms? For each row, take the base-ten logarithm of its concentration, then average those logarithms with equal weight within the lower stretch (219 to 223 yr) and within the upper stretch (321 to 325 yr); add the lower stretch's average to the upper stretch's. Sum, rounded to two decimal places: 3.89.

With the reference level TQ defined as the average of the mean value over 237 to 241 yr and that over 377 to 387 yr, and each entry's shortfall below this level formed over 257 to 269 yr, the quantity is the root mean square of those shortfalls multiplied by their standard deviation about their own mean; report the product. 7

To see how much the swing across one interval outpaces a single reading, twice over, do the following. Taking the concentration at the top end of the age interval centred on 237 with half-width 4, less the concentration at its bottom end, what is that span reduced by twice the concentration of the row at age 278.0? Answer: -177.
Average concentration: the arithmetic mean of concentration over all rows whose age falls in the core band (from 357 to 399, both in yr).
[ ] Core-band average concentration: 69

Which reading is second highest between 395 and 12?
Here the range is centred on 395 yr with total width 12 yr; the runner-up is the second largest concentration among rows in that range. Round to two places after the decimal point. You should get 66.60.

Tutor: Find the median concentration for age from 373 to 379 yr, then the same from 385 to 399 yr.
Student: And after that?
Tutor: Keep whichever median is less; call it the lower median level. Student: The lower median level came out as 66.5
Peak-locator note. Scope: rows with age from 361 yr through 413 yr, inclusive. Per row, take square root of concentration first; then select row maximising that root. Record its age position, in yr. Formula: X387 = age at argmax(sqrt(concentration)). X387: 364.0 yr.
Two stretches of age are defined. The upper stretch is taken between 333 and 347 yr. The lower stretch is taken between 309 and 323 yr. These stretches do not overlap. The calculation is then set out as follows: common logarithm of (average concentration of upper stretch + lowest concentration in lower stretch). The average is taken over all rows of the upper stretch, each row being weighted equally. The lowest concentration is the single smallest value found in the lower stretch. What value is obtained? 2.21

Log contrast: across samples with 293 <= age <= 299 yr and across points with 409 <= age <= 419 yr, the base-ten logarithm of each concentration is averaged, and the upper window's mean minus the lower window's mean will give -0.16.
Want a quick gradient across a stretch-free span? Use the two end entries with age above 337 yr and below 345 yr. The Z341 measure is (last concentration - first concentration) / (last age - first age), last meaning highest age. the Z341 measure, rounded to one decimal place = 1.4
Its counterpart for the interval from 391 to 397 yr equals -0.3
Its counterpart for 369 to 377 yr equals 0.1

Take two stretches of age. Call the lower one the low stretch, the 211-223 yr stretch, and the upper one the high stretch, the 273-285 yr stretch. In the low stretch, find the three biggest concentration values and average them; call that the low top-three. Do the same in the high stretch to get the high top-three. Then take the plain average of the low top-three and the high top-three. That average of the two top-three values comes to 91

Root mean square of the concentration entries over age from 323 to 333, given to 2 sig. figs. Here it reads 78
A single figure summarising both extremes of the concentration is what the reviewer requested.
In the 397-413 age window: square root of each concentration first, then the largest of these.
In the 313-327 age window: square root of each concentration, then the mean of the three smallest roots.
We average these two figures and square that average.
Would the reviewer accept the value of 75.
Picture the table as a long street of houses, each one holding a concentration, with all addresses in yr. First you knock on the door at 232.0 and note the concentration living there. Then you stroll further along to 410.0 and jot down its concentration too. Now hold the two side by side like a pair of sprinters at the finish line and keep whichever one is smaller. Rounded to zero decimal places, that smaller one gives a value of 63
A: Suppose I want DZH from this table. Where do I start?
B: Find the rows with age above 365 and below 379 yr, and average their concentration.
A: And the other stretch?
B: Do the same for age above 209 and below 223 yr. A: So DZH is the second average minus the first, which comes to 22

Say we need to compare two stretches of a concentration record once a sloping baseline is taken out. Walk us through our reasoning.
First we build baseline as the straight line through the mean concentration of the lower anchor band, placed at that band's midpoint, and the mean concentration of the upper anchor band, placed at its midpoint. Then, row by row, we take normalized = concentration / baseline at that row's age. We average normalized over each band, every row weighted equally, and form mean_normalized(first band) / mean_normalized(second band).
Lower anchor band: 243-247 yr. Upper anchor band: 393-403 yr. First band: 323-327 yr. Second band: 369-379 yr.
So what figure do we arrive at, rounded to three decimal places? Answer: 1.116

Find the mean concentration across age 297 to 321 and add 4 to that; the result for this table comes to 100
